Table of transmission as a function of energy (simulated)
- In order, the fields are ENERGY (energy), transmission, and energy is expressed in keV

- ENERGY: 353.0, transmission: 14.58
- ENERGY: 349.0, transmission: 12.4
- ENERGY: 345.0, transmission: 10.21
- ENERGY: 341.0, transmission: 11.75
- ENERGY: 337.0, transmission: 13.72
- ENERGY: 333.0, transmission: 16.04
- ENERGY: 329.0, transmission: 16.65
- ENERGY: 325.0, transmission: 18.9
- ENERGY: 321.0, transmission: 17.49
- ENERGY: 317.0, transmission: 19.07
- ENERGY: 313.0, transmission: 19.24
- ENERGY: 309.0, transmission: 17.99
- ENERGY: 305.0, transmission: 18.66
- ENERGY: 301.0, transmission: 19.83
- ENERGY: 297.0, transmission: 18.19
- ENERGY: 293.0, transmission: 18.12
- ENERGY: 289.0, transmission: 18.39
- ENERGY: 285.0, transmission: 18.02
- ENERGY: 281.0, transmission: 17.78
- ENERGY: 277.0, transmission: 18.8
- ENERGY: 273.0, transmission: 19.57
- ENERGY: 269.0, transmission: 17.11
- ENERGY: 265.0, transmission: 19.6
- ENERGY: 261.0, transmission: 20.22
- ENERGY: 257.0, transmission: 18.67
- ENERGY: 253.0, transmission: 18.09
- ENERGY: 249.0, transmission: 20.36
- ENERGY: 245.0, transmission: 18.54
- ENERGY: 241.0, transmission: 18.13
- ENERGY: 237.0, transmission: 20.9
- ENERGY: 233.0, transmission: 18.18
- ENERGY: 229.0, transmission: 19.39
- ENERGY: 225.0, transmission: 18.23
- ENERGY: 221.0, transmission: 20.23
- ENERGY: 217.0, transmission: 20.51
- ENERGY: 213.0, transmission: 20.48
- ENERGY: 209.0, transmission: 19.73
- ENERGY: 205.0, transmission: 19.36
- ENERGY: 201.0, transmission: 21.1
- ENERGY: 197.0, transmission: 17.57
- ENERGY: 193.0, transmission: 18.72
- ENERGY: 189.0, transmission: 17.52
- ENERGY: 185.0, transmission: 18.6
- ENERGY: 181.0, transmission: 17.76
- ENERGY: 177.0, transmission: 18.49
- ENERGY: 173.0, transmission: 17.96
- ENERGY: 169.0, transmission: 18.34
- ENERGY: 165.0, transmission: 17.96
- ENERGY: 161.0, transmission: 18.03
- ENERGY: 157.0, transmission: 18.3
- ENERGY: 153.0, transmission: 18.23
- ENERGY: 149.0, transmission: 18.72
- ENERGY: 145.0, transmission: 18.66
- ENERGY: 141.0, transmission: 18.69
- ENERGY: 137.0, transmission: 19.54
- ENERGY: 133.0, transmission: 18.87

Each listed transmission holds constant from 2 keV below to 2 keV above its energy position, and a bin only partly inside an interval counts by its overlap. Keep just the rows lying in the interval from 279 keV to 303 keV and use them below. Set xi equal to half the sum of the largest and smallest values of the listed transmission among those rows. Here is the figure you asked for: 18.8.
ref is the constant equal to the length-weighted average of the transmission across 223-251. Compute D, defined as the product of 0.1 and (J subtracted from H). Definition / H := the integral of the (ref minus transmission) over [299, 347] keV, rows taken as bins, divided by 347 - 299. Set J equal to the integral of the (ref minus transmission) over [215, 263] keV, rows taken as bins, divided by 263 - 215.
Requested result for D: 0.27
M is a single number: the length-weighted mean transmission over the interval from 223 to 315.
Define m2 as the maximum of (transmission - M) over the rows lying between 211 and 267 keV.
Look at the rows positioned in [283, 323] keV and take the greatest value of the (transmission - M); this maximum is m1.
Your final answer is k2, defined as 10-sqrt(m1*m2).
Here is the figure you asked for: 8.51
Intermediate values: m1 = 1.0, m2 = 2.12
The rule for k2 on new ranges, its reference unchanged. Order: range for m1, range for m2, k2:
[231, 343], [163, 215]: 7.79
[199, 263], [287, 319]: 8.44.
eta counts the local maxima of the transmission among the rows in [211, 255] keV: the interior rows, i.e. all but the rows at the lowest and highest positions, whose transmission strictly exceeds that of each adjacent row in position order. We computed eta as 4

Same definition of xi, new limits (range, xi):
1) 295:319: 18.9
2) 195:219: 19.3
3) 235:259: 19.5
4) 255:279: 18.7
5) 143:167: 18.3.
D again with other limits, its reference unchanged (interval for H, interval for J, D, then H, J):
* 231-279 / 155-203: -0.07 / 0.1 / 0.7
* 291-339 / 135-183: 0.06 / 1.3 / 0.7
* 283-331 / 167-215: 0.04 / 0.7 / 0.3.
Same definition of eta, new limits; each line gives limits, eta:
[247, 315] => 4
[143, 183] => 4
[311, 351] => 1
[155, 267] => 10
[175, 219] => 3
